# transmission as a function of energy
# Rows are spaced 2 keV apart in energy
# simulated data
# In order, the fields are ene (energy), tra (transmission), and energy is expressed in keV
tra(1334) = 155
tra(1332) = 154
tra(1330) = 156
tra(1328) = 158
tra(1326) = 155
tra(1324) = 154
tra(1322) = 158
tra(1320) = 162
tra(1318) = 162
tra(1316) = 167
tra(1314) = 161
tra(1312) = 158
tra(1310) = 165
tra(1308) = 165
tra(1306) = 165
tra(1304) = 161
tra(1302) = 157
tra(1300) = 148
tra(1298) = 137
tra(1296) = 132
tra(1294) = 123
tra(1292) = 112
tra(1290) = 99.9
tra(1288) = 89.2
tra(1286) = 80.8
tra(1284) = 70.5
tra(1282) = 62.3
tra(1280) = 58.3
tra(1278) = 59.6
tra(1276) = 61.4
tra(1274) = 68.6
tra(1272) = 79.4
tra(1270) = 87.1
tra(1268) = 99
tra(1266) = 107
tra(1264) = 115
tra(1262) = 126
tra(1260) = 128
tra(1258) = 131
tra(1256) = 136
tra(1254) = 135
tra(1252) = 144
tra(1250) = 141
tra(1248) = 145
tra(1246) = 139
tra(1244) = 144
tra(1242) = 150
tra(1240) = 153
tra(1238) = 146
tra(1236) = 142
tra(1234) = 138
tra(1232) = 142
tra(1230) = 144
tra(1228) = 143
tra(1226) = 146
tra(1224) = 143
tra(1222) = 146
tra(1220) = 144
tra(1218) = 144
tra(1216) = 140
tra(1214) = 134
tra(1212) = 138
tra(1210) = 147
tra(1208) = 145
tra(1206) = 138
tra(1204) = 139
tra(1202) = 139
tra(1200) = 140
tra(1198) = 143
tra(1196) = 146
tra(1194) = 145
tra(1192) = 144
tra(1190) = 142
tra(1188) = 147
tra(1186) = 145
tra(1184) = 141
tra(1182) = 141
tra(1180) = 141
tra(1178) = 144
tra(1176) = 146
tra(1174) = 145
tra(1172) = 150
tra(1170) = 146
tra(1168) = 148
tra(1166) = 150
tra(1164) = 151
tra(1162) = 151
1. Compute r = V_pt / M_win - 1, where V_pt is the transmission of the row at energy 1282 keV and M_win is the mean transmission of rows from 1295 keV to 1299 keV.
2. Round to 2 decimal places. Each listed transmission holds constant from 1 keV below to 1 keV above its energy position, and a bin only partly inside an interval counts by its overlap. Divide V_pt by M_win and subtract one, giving -0.54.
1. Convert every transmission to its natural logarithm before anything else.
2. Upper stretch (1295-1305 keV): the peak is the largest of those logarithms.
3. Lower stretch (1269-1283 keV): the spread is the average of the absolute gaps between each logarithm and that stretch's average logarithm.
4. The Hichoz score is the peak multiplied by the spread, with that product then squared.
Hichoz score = 0.41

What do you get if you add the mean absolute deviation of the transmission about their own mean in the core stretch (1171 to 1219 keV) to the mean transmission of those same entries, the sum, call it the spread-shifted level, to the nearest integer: 146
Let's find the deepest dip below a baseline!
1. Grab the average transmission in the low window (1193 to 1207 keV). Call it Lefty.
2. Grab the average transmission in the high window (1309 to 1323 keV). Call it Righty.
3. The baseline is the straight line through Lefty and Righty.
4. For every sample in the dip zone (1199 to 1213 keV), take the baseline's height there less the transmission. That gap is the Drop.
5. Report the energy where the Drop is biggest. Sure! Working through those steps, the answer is 1212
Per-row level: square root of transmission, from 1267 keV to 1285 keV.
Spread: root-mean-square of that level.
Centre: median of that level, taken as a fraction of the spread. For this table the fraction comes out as 0.98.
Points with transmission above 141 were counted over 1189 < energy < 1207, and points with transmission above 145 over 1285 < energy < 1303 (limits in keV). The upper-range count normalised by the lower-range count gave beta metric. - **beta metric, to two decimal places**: 0.40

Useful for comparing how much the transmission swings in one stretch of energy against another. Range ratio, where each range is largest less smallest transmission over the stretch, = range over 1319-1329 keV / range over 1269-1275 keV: 0.43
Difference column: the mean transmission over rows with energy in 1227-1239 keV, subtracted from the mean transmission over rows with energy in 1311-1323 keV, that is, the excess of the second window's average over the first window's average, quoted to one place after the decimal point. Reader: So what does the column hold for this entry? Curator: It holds 18.8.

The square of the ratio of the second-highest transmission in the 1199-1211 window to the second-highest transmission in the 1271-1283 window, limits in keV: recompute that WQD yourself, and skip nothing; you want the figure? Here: 4.5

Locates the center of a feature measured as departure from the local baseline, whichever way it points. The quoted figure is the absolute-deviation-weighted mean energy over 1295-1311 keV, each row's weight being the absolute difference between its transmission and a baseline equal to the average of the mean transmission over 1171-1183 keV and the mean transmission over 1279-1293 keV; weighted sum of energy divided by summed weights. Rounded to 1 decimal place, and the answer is 1304.3 keV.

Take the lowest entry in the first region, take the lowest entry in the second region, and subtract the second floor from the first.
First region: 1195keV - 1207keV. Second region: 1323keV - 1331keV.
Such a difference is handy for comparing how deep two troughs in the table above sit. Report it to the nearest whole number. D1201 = -16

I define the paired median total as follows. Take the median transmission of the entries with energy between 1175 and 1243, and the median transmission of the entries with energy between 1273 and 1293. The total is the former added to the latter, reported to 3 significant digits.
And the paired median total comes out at 213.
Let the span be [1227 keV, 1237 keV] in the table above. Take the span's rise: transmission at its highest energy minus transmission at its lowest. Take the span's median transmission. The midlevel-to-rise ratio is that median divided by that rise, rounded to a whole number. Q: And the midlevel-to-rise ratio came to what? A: -142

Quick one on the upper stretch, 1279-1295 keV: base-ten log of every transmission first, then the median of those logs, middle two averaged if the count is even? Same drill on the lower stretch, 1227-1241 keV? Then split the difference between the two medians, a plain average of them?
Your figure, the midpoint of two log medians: 2.04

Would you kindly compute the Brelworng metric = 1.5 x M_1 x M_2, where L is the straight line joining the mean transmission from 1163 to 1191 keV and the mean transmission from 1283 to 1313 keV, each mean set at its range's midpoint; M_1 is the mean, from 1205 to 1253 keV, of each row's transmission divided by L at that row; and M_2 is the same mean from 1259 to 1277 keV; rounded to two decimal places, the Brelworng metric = 1.11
